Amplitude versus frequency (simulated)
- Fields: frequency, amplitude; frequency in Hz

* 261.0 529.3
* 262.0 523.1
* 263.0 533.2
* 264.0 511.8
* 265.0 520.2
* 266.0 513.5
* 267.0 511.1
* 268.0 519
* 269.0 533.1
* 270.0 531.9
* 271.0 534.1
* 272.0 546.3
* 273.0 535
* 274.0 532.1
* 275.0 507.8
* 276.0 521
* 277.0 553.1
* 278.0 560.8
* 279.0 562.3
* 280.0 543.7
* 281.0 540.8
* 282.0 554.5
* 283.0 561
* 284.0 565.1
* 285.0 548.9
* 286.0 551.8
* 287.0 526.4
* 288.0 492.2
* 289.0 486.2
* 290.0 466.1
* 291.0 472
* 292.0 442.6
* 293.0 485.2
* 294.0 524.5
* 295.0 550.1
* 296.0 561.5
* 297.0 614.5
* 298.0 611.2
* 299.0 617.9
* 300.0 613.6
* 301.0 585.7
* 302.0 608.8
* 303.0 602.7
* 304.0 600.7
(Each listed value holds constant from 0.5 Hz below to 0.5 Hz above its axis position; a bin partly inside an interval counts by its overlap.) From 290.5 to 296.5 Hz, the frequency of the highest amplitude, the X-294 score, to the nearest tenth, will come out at 296.0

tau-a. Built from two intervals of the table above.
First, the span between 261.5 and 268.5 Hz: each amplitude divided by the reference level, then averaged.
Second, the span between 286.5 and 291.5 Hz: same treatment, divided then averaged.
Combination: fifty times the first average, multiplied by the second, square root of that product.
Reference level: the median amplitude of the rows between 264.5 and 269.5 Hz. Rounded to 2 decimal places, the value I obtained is 6.86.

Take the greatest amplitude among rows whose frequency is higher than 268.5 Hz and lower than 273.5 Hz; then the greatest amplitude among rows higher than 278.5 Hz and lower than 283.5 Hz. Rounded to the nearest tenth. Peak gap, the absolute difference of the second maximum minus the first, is 16.0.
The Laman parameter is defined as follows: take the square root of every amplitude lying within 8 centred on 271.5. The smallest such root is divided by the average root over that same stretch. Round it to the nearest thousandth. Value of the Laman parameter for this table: 0.979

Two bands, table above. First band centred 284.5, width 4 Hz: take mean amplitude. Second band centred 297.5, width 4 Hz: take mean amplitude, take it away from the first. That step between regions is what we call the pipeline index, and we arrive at -45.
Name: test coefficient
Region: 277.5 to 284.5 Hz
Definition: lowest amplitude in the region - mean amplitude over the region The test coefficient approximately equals -15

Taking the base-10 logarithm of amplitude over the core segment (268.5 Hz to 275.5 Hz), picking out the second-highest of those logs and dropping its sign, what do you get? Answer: 2.728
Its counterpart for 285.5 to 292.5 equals 2.721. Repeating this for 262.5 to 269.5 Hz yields 2.727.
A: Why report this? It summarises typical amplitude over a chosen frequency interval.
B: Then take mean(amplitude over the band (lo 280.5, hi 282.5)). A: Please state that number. 548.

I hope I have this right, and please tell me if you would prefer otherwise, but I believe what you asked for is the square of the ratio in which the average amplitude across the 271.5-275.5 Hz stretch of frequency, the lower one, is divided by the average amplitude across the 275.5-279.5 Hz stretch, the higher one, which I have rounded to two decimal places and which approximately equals 0.93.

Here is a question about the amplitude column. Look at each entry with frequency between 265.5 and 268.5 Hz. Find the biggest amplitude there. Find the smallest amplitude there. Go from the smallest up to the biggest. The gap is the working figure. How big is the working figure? 8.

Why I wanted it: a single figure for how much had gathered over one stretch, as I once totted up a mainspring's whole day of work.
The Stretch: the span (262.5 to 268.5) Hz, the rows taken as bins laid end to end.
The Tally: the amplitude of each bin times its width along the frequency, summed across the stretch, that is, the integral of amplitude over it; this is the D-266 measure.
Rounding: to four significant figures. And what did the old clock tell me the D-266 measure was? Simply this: 3109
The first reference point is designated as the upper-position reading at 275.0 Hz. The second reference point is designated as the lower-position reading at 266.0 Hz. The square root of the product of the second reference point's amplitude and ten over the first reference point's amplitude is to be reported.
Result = 3.2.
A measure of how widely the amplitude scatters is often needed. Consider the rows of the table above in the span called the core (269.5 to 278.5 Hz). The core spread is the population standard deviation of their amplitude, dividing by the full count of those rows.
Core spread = 15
